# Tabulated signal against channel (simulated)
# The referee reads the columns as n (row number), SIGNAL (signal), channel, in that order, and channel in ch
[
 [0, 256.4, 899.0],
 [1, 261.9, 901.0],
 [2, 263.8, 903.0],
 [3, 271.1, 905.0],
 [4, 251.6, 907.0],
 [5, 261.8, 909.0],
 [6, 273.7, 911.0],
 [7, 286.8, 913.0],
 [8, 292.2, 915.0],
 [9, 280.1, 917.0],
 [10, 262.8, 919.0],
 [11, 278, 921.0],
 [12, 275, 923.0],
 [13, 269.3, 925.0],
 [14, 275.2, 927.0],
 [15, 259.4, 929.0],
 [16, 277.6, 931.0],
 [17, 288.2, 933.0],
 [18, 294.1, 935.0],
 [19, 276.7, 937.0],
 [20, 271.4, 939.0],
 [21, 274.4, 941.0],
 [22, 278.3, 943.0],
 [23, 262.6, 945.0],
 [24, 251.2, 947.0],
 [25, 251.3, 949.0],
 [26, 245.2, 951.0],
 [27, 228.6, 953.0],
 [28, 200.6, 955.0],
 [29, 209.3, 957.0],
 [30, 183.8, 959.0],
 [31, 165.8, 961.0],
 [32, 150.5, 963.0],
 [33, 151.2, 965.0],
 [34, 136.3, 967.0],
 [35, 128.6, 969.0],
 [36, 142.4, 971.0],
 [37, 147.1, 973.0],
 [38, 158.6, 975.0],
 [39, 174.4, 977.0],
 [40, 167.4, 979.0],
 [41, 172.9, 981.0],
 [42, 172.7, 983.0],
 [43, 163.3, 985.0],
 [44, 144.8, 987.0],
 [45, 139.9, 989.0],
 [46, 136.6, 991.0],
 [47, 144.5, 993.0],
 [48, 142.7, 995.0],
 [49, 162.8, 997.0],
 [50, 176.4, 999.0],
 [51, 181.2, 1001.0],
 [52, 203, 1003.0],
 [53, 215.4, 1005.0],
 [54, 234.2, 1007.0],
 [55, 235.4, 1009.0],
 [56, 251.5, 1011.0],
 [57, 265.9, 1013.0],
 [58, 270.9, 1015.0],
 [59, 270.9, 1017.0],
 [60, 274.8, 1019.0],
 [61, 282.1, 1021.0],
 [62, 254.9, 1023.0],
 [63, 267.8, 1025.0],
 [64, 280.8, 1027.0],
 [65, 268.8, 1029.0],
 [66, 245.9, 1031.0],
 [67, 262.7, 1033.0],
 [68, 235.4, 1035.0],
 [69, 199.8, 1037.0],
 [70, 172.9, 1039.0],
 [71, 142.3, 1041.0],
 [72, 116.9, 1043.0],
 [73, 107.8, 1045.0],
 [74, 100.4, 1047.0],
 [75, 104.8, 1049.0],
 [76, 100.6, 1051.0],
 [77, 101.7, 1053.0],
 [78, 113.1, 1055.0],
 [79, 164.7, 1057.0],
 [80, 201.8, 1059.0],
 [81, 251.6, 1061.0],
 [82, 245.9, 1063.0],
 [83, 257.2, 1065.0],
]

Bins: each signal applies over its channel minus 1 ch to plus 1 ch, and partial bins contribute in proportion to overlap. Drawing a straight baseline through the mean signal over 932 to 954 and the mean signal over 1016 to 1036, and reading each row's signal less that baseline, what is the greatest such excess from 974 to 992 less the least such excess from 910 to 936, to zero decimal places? -84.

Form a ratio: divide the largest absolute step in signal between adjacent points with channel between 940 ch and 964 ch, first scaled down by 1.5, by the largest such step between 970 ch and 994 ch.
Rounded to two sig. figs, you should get 1.0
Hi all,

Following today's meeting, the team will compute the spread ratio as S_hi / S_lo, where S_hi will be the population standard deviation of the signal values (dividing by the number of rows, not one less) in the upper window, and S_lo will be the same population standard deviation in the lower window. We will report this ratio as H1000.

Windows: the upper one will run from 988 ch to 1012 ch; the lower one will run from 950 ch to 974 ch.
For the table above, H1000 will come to 1.1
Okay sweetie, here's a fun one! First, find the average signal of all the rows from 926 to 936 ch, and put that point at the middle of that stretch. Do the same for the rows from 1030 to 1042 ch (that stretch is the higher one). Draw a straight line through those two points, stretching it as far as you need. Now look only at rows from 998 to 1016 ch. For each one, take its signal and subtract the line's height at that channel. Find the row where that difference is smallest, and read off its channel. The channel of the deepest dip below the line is 999.0 ch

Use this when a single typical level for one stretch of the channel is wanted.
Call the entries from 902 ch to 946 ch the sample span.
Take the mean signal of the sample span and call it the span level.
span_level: 274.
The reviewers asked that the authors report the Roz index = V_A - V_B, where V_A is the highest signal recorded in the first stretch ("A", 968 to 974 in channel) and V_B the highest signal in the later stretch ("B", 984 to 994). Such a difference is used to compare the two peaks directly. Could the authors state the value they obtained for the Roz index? -16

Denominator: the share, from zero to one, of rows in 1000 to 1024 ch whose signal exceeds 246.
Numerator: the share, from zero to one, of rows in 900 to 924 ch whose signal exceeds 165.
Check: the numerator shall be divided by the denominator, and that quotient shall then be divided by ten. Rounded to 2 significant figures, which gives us 0.17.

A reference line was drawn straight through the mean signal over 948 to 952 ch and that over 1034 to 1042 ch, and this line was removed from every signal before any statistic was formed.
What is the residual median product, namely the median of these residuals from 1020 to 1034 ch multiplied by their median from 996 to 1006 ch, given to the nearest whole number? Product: -2286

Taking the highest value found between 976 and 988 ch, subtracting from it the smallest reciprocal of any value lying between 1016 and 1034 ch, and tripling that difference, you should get 523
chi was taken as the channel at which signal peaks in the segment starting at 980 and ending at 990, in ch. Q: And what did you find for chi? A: 981.0 ch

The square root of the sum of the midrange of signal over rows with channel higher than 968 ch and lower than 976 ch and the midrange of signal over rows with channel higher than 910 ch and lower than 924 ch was 20.5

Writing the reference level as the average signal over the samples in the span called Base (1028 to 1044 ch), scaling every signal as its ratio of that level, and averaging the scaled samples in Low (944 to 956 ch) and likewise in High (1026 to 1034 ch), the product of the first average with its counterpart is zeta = 1.50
